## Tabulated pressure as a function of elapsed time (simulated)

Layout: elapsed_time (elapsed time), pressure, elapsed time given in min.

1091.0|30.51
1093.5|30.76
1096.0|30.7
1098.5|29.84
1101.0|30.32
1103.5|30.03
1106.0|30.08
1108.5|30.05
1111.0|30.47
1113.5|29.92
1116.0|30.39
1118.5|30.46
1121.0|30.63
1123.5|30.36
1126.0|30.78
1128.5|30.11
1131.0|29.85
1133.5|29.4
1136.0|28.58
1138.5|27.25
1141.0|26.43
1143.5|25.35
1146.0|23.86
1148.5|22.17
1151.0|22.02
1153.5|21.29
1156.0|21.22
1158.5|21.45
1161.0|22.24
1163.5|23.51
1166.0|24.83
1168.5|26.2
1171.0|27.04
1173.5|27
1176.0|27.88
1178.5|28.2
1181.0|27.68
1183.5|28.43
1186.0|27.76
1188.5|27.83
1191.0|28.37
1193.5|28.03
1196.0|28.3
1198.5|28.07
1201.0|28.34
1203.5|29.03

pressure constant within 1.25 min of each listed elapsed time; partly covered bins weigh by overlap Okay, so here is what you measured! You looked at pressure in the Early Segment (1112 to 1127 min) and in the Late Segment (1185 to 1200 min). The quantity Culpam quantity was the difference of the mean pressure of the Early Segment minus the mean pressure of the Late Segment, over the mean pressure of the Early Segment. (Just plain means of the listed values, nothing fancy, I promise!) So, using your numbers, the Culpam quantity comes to 0.08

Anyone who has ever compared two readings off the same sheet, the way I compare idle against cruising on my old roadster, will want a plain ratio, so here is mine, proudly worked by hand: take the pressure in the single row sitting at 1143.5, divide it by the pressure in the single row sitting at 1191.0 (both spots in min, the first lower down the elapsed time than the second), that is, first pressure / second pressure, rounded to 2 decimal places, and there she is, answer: 0.89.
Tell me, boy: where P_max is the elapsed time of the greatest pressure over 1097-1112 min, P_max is 1111.0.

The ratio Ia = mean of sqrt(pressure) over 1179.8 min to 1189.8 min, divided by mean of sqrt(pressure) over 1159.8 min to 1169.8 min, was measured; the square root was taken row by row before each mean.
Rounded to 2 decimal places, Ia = 1.07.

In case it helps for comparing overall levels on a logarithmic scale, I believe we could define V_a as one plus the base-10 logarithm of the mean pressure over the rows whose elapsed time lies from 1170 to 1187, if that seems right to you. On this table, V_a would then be 2.44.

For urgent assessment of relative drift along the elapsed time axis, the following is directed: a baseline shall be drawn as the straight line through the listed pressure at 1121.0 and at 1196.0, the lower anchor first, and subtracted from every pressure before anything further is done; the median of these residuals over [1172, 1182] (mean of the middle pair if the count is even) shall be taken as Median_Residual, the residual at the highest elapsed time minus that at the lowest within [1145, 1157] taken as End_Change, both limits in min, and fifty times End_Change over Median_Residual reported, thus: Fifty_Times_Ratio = 109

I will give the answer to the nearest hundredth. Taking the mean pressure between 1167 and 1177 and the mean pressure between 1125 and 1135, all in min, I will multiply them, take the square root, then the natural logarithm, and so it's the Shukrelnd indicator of 3.35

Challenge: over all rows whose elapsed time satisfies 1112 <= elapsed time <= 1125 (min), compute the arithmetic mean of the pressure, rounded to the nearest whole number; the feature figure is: 30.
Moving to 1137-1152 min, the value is 25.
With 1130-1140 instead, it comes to 29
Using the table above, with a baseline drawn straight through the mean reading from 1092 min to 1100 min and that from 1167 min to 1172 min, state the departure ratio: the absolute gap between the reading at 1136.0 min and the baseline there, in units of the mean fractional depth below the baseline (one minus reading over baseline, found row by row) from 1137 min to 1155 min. 2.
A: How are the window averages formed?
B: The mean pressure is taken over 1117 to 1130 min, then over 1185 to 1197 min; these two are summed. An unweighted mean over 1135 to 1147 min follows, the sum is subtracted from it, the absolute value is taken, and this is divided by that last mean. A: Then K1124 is 1.23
